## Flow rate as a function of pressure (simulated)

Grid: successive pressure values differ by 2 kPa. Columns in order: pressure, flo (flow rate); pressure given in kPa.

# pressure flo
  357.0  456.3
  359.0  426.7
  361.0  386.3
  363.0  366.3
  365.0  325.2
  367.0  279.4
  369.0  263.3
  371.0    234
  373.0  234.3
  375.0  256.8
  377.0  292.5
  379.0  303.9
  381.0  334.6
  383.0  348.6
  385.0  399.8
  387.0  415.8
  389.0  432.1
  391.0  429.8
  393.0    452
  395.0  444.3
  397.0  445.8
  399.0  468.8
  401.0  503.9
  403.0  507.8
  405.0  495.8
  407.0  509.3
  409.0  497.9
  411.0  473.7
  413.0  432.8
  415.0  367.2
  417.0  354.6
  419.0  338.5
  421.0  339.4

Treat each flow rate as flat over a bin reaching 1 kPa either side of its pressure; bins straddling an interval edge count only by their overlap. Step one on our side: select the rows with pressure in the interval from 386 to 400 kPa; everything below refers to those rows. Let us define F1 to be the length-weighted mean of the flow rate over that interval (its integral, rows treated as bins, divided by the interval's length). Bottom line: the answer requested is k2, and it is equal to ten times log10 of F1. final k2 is 26.4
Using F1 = 441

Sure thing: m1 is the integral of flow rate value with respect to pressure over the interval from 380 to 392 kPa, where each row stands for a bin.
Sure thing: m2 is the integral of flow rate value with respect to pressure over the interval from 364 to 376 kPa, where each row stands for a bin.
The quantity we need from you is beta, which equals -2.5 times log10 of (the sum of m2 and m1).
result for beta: -9.7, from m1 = 4721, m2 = 3186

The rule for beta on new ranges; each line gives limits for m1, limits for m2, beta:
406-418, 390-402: -10.1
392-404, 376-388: -10.0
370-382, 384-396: -9.8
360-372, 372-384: -9.7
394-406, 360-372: -9.9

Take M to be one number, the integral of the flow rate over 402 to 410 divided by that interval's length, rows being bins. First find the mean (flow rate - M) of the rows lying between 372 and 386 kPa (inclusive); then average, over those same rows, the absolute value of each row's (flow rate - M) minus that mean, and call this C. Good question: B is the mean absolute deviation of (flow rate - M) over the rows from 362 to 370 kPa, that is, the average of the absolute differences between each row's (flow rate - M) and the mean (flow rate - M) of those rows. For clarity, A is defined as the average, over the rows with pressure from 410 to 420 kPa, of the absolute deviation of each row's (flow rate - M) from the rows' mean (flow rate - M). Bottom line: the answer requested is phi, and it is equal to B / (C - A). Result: -9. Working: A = 48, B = 37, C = 44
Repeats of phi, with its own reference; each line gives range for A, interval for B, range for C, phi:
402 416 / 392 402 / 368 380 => -1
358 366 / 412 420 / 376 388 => 3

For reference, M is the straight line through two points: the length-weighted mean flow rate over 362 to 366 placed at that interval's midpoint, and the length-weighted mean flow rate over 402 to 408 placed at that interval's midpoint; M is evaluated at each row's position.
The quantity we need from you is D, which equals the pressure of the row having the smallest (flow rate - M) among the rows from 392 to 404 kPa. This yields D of 397.0 kPa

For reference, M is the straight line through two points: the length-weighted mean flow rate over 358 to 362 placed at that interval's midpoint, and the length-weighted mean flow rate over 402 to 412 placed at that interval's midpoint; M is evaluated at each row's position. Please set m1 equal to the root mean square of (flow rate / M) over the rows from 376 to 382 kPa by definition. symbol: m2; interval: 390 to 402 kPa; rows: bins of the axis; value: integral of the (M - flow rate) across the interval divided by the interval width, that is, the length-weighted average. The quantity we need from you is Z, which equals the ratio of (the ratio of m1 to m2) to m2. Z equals 0.0021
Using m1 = 0.70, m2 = 18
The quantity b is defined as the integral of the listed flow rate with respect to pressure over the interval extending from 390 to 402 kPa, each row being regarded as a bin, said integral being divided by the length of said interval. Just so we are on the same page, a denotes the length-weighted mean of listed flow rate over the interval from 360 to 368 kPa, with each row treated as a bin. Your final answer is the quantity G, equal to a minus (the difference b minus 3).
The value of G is -115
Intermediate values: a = 339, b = 457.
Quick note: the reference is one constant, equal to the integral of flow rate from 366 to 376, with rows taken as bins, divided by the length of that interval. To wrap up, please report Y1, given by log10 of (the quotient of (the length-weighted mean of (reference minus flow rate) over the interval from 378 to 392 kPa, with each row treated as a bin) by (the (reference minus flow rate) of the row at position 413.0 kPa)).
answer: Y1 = -0.1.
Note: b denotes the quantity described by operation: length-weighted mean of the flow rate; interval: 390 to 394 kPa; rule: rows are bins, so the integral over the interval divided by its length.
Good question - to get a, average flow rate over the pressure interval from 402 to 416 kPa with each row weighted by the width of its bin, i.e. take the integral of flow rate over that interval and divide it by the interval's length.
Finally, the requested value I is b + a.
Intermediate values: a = 469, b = 441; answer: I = 910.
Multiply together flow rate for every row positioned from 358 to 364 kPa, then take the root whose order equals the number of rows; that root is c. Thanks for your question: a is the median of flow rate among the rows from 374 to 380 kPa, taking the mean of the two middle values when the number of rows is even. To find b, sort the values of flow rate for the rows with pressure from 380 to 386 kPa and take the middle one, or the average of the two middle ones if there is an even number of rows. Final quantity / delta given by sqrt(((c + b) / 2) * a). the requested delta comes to 329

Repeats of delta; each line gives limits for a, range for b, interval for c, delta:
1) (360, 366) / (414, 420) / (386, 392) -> 378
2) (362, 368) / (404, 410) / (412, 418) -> 379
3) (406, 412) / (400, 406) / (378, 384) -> 455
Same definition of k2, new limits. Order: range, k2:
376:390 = 25.6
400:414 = 26.9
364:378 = 24.3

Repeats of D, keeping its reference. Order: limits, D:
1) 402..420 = 419.0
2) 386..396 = 395.0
